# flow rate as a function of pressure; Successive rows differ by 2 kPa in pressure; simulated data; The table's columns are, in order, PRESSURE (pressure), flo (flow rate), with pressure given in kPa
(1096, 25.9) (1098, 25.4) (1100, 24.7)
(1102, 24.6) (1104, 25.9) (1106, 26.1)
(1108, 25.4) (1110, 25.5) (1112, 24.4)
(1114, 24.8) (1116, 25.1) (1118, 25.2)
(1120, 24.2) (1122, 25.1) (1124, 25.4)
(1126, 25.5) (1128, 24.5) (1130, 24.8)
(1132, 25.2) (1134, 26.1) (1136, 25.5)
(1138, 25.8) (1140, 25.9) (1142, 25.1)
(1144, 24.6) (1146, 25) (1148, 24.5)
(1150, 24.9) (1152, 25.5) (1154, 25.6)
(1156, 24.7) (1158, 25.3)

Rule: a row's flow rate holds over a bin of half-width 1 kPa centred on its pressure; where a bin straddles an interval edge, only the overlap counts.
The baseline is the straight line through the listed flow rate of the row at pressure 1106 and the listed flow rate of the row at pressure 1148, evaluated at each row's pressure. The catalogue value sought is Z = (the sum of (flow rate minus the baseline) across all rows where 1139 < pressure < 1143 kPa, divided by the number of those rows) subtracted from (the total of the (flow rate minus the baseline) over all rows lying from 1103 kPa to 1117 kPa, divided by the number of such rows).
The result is -1.4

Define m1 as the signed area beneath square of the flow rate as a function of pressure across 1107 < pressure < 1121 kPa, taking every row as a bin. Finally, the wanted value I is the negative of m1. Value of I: -8713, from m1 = 8713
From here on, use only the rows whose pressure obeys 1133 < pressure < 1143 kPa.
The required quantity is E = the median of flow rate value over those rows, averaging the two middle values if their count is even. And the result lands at 25.8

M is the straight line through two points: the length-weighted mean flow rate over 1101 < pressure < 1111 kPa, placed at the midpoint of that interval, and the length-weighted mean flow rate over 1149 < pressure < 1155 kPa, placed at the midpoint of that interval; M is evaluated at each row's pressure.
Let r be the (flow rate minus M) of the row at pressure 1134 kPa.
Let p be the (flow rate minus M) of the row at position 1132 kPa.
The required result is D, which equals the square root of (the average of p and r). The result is 0.50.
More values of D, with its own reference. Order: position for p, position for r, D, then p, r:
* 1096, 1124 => 0.41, 0.36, 0.0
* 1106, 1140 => 0.75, 0.60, 0.5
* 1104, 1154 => 0.58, 0.39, 0.3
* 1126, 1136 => 0.30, 0.07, 0.1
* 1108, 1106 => 0.50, -0.09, 0.6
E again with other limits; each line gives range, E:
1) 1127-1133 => 24.8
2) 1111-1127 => 25.1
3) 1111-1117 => 24.8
